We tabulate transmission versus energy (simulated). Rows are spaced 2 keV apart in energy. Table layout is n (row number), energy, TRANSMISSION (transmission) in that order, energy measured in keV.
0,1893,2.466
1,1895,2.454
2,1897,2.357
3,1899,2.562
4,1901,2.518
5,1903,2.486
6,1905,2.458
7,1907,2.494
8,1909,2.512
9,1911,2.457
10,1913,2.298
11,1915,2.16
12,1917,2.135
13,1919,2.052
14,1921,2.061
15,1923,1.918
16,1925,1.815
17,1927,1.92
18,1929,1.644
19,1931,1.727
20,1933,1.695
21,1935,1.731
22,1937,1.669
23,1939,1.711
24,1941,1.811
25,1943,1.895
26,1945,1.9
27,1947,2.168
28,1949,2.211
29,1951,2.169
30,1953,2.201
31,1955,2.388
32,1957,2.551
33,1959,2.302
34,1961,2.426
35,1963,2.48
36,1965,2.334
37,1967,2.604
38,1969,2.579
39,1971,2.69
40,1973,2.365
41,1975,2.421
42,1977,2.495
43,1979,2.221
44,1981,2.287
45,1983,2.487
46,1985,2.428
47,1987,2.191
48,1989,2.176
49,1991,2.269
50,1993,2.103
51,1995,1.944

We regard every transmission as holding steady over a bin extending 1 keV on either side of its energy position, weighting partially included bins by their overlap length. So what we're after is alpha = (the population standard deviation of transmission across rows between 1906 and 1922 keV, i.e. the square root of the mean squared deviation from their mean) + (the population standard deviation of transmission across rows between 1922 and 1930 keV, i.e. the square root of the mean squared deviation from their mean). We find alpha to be 0.29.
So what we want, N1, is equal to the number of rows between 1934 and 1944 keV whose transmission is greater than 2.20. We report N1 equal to 0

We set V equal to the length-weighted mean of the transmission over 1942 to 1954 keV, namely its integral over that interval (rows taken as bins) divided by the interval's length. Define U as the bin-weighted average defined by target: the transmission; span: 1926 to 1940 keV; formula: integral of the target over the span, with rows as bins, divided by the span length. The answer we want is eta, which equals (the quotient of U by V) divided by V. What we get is 0.40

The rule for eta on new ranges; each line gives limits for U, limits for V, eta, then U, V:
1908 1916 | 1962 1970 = 0.38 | 2.36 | 2.5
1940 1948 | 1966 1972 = 0.28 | 1.94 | 2.6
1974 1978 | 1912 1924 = 0.56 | 2.46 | 2.1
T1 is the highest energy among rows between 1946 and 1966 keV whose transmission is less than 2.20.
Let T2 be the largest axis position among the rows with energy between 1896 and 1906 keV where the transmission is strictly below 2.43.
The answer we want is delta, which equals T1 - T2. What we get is 54 keV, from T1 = 1951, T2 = 1897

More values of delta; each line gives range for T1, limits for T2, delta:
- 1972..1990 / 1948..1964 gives 28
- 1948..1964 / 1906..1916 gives 36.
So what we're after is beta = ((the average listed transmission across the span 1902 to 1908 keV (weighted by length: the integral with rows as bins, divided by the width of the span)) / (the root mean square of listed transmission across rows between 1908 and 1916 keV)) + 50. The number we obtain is 51.1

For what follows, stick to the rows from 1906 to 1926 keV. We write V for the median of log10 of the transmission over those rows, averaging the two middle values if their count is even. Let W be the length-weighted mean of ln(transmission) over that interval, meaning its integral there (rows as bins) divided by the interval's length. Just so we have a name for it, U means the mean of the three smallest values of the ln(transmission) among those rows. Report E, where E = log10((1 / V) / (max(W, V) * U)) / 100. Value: 0.0077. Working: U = 0.66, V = 0.33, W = 0.78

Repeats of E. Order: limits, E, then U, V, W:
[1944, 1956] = 0.0072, 0.73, 0.34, 0.77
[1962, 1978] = 0.0051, 0.86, 0.40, 0.91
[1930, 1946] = 0.0115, 0.53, 0.24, 0.57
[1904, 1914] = 0.0051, 0.88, 0.39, 0.89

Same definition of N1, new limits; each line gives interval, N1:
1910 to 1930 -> 2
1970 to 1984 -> 7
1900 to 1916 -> 7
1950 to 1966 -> 7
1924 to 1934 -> 0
